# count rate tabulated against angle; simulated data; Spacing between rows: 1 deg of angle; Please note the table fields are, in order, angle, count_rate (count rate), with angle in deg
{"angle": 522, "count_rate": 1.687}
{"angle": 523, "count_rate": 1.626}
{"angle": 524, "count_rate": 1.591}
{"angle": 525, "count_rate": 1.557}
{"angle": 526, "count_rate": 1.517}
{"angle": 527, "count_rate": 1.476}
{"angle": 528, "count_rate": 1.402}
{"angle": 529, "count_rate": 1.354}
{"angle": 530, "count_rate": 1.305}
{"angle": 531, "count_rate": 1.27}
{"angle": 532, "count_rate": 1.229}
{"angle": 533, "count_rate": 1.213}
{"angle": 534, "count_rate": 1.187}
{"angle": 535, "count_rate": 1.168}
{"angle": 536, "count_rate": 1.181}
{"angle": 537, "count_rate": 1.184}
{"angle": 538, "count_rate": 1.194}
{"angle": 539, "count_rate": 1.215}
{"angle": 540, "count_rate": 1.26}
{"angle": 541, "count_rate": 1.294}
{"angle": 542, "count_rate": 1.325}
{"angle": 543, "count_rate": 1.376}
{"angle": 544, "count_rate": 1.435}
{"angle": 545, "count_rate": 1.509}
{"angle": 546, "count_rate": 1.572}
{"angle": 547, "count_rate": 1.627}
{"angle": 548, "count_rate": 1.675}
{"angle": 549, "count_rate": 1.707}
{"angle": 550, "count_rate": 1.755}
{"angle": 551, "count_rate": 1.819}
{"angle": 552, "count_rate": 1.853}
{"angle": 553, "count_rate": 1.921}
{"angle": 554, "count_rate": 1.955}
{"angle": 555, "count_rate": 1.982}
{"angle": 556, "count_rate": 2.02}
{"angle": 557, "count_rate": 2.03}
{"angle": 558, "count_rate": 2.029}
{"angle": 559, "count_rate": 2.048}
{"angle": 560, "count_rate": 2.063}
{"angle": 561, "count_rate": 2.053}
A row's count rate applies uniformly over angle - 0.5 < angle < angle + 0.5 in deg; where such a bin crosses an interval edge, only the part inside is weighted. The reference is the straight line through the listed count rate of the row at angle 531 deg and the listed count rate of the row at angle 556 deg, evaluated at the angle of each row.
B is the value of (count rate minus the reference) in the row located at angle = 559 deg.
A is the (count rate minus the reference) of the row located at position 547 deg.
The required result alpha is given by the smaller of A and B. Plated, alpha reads -0.12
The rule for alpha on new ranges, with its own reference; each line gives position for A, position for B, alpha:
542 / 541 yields -0.28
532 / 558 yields -0.07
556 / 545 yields -0.18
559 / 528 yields -0.06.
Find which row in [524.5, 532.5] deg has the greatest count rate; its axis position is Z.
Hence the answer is 525 deg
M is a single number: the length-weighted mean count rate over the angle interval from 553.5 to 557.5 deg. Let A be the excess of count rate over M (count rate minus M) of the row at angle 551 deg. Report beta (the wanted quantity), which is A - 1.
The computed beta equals -1.18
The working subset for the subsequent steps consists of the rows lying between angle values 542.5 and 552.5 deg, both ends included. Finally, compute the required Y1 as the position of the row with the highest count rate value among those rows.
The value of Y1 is 552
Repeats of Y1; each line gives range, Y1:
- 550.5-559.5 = 559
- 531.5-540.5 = 540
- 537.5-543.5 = 543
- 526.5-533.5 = 527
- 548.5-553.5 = 553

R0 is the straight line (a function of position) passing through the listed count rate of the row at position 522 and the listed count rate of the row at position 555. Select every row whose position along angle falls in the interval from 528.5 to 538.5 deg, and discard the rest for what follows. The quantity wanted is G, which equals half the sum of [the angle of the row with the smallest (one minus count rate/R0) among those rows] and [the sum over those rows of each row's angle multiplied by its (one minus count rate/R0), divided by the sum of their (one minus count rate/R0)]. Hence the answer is 531.4 deg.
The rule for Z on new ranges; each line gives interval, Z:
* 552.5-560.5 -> 560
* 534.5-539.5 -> 539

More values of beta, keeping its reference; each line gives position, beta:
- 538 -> -1.80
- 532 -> -1.77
